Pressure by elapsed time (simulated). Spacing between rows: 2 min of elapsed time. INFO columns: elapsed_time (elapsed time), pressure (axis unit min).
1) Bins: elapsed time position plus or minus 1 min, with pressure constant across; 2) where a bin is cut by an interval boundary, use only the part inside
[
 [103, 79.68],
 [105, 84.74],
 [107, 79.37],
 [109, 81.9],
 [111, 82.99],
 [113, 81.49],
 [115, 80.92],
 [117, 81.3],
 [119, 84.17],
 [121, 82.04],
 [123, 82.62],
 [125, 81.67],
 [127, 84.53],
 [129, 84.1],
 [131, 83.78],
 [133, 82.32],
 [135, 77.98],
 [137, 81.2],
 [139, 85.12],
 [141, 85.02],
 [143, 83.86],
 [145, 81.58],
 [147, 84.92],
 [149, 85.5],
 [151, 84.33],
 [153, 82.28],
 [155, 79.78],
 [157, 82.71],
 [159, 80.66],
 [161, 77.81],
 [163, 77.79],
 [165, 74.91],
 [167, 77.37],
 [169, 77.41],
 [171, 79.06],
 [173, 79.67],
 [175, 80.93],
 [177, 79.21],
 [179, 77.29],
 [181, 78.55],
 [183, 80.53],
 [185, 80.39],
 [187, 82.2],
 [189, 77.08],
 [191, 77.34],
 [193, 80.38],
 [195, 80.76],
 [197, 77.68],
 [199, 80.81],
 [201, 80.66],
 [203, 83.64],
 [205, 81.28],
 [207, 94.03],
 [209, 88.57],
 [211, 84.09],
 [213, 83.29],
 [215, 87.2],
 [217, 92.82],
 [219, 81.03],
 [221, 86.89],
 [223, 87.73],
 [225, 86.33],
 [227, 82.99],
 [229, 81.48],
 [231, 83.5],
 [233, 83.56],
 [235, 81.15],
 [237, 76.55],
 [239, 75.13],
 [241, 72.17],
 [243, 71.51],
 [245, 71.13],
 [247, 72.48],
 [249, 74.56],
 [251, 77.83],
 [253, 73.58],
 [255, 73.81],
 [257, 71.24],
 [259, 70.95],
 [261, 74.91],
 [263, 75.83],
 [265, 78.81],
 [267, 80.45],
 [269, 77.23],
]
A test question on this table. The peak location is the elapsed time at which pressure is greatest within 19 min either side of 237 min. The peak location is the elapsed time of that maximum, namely 223 min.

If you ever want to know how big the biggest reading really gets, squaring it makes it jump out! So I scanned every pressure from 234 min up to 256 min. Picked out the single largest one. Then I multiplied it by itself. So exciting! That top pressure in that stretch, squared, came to 6585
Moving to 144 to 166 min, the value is 7310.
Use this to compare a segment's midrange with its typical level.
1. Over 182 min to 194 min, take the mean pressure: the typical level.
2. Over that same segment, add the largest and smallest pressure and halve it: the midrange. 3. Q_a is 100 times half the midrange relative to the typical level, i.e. 50.0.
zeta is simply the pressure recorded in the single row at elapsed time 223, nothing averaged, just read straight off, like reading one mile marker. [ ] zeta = 87.73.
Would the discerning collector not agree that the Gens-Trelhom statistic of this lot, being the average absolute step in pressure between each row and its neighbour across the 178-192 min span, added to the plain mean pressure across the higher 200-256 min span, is 82.8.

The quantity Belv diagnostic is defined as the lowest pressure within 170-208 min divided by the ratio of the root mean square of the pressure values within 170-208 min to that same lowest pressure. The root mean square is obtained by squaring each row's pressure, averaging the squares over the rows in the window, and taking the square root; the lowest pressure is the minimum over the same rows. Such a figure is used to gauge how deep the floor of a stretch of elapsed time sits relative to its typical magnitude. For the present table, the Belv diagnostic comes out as 73.6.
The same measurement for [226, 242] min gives 65.4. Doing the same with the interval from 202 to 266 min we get 62.7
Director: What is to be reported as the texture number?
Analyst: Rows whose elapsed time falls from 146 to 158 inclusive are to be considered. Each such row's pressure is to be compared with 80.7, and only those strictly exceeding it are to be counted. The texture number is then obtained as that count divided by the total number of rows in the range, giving 0.83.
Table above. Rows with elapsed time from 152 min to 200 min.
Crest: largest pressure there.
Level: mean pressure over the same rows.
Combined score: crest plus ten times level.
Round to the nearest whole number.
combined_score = 875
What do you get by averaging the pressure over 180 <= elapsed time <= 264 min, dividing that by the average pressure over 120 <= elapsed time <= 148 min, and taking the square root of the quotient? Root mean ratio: 0.98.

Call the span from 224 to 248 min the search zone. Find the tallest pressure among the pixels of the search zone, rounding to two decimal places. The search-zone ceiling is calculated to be 86.33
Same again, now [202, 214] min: 94.03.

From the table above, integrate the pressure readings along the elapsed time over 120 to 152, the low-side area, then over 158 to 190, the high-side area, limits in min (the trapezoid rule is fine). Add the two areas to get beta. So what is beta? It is 5183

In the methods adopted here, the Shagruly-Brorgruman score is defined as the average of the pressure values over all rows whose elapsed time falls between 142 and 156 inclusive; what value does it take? 83.2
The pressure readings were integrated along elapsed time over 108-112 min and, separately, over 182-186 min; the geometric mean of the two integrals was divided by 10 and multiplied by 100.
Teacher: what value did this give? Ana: 3258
